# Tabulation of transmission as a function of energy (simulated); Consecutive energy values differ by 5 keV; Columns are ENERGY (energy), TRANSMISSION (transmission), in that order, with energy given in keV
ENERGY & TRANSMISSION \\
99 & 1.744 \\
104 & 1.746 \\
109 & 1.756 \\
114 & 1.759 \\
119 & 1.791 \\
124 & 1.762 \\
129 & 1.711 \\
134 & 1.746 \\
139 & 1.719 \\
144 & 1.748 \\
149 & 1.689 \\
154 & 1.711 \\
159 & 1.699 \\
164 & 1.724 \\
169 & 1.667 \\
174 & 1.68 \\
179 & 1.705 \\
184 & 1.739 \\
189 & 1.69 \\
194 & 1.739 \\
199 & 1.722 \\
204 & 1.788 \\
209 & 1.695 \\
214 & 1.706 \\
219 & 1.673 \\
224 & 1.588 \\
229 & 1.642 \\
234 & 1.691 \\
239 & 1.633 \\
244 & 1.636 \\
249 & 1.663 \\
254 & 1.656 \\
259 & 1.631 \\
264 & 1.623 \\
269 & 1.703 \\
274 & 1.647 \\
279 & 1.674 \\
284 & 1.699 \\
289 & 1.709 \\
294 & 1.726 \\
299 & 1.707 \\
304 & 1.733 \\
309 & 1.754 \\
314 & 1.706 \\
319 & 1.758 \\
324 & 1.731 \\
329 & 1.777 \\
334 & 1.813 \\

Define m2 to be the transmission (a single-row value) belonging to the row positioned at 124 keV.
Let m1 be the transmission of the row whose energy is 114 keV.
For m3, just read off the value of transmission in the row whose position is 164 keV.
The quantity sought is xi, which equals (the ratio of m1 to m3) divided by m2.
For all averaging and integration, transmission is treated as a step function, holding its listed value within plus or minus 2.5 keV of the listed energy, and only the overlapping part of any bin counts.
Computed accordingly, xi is 0.58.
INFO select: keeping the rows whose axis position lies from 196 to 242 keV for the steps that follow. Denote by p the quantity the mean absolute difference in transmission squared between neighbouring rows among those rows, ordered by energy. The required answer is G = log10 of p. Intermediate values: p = 0.19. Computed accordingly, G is -0.72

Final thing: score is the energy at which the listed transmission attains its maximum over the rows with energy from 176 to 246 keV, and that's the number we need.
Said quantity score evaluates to 204 keV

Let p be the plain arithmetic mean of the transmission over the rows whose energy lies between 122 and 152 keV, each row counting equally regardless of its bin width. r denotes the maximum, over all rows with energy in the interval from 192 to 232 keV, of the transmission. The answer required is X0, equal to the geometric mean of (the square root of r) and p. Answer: 1.52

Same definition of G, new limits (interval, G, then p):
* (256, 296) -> -0.97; 0.11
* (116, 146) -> -0.92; 0.12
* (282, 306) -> -1.21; 0.06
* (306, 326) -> -0.83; 0.15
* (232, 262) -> -1.10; 0.08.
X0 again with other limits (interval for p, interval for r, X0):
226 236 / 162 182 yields 1.48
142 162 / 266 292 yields 1.50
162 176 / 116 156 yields 1.50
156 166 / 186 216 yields 1.51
